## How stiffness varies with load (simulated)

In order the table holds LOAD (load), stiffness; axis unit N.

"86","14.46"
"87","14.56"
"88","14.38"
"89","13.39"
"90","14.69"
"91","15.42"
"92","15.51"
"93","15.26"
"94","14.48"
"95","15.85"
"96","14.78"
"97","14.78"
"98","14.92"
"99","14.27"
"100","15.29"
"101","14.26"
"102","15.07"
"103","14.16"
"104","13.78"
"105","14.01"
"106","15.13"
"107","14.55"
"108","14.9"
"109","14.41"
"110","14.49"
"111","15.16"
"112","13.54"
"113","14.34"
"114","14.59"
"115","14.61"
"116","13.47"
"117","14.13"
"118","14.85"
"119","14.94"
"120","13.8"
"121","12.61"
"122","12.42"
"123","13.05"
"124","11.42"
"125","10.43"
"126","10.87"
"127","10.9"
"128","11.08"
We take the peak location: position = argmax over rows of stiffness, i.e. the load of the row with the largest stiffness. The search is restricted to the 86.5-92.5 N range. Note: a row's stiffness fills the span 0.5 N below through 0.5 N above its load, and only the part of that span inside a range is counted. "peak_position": 92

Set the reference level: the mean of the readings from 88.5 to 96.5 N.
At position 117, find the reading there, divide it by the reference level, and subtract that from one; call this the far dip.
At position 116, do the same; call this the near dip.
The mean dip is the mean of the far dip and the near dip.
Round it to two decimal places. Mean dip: 0.08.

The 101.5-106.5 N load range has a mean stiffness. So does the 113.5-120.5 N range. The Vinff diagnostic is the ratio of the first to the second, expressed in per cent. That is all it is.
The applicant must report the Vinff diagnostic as 101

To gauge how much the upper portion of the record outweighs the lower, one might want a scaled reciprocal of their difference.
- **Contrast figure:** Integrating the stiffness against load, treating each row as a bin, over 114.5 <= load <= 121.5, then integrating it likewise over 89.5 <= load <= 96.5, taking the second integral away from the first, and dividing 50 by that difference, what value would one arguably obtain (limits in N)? -6.6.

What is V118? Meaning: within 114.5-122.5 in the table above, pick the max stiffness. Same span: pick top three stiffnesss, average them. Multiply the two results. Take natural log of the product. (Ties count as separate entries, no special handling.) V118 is 5.40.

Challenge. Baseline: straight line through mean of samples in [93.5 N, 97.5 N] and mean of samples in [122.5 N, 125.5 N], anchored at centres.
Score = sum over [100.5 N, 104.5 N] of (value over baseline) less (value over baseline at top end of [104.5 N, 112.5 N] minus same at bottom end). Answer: 4.0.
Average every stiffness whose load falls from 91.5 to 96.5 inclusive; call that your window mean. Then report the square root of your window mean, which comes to 3.90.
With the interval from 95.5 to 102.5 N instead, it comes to 3.84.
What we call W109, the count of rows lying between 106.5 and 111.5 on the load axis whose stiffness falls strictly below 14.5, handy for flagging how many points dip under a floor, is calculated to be 2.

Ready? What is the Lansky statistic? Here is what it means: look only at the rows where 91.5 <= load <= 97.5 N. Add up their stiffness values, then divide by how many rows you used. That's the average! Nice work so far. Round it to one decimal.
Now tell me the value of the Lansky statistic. 15.1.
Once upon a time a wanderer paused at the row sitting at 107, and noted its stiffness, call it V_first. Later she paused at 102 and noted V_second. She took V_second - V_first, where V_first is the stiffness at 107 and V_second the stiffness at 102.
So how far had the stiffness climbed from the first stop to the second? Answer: 0.5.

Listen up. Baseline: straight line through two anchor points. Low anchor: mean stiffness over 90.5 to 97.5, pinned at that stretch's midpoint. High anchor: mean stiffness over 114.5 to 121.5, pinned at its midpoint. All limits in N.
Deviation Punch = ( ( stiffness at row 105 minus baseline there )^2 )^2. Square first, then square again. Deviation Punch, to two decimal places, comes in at 0.17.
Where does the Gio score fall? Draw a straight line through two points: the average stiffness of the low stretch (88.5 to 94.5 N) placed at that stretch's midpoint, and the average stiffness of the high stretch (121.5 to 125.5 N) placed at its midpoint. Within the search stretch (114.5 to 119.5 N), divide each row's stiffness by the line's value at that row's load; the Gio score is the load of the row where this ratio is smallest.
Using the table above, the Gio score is 116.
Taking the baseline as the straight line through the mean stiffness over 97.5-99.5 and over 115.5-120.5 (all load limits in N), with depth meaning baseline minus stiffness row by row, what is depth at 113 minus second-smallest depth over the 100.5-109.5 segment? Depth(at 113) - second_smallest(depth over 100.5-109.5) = 0.5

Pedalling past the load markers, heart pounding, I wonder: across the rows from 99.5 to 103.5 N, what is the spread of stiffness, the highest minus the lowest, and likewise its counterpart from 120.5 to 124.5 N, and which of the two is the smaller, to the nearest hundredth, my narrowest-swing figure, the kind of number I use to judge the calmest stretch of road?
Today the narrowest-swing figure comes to 1.13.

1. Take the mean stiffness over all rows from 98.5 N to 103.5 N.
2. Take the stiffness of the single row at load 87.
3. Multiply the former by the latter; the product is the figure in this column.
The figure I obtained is 213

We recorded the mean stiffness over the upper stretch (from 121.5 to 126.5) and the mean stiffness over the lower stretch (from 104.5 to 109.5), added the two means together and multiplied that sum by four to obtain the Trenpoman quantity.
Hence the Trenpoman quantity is 105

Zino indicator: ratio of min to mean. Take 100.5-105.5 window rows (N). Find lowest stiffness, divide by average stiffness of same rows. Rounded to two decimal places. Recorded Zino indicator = 0.97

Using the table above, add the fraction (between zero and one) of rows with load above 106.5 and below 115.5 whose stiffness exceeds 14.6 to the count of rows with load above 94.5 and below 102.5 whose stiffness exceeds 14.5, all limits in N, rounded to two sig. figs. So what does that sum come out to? 6.3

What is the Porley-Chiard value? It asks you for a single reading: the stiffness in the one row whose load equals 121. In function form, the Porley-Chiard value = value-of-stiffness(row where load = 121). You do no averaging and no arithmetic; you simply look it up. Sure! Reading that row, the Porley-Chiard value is 12.61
